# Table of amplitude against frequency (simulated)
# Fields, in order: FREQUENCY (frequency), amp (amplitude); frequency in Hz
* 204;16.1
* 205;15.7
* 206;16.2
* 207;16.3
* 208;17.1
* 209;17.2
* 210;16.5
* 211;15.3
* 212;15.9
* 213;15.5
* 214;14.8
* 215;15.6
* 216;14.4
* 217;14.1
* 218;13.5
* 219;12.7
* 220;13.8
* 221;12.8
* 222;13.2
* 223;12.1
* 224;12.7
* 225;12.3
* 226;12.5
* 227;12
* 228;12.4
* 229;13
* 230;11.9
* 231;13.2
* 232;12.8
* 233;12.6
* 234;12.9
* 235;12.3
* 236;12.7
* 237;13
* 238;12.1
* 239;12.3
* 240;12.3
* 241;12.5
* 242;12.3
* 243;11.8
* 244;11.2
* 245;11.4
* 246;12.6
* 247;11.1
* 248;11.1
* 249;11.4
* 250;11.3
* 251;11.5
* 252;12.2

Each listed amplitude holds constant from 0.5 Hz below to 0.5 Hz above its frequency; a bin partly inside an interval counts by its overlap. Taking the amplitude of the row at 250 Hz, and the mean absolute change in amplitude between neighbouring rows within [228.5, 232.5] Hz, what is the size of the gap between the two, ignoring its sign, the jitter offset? 10.4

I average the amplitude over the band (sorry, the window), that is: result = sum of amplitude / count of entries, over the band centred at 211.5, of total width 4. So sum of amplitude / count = 15.8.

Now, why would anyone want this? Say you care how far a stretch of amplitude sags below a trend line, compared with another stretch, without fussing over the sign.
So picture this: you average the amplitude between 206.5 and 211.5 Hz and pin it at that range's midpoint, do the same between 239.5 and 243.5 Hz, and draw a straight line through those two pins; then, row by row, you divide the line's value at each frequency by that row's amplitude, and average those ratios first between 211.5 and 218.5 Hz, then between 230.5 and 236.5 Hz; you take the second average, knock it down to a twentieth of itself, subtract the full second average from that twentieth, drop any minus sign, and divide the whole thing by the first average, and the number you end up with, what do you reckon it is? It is 0.932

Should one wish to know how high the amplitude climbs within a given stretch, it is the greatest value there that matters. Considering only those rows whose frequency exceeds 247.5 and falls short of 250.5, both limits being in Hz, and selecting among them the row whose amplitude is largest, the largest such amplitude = 11.4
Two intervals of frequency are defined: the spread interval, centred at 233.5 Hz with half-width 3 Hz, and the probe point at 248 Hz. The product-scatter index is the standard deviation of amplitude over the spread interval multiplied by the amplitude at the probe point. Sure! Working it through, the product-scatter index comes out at 3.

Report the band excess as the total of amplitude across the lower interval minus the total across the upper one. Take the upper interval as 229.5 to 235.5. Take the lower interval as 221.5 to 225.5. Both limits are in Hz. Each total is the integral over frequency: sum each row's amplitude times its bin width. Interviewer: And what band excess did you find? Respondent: -25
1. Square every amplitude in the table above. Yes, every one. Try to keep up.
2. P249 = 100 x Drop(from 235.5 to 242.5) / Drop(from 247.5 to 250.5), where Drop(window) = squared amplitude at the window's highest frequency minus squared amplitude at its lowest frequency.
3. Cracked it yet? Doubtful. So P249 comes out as -223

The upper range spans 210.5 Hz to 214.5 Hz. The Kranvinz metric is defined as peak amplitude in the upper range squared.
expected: 253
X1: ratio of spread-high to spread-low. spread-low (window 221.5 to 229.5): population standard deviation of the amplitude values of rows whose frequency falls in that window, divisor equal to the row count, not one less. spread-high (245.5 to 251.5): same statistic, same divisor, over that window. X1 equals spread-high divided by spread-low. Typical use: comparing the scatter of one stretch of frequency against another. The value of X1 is 1.3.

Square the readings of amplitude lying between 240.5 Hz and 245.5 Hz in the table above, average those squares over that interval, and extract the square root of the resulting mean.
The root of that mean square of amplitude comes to 11.9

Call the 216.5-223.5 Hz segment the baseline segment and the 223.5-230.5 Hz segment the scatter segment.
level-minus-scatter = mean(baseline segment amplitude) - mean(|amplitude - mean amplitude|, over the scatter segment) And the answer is 12.9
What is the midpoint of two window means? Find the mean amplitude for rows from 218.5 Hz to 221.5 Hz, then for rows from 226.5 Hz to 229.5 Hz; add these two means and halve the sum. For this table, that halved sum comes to 12.8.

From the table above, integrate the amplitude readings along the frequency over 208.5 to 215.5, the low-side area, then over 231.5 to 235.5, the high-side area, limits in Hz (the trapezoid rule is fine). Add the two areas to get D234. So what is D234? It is 161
